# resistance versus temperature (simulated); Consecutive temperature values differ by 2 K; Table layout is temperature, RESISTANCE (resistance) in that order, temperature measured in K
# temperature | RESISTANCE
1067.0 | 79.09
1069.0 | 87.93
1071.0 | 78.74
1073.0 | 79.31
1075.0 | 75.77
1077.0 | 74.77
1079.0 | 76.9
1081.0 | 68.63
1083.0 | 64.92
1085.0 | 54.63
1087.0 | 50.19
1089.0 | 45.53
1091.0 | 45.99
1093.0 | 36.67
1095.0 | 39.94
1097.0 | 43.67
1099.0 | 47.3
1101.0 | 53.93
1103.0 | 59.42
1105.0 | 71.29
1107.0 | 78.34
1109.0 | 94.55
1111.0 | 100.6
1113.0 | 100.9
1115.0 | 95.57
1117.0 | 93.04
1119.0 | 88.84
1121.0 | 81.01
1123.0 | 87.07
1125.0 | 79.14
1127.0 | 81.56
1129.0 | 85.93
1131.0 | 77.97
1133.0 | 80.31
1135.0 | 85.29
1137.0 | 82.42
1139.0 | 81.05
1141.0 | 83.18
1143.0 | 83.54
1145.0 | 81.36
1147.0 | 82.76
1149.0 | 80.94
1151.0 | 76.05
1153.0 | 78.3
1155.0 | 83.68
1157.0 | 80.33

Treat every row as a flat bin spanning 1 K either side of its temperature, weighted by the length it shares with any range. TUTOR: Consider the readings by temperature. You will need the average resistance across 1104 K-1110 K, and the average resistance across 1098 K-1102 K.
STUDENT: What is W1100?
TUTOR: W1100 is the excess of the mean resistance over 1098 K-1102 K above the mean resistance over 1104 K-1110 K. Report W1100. -31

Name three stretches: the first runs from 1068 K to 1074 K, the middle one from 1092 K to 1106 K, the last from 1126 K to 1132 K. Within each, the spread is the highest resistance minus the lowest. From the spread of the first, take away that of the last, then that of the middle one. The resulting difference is -33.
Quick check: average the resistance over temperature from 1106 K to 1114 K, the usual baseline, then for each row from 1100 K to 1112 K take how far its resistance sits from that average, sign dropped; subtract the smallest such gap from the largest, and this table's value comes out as 39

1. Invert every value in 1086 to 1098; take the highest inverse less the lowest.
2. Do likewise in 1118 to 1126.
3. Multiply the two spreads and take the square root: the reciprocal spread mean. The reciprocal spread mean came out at 0.0032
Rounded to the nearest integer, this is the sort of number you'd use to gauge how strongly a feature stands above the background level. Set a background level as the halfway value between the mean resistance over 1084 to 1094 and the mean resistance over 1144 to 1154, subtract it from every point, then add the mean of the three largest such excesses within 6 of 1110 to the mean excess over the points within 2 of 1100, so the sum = 23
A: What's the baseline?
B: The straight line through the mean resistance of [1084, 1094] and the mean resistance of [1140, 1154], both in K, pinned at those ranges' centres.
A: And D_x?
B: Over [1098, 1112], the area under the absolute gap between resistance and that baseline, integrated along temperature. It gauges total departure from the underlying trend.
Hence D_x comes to 247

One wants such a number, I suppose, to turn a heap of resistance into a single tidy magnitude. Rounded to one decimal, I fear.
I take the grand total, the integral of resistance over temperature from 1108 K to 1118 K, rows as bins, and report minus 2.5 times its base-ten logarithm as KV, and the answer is -7.5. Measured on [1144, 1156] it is -7.5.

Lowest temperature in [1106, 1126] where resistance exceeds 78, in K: 1107.0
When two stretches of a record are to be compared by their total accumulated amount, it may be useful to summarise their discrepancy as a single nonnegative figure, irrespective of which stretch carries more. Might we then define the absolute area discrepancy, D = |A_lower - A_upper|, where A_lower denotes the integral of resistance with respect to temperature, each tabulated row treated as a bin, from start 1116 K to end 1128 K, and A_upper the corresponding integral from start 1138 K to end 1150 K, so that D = 36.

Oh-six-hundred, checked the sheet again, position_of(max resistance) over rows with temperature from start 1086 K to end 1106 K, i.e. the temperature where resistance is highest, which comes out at 1105.0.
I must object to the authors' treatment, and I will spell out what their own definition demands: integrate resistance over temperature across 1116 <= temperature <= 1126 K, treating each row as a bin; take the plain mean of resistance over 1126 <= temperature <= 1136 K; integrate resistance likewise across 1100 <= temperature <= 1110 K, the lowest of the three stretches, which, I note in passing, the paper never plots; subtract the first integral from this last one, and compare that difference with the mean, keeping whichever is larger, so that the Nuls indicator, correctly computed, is 82.2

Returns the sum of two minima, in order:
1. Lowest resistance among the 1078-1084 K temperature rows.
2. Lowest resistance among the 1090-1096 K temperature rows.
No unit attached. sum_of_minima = 102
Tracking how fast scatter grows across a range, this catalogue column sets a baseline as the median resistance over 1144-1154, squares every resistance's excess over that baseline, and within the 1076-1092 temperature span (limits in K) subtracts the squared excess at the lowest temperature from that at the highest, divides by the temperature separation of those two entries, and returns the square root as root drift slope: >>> 9.2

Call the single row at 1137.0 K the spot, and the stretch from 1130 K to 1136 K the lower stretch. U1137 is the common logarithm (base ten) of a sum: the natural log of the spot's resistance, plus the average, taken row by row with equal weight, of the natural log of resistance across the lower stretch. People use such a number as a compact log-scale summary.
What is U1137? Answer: 0.945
